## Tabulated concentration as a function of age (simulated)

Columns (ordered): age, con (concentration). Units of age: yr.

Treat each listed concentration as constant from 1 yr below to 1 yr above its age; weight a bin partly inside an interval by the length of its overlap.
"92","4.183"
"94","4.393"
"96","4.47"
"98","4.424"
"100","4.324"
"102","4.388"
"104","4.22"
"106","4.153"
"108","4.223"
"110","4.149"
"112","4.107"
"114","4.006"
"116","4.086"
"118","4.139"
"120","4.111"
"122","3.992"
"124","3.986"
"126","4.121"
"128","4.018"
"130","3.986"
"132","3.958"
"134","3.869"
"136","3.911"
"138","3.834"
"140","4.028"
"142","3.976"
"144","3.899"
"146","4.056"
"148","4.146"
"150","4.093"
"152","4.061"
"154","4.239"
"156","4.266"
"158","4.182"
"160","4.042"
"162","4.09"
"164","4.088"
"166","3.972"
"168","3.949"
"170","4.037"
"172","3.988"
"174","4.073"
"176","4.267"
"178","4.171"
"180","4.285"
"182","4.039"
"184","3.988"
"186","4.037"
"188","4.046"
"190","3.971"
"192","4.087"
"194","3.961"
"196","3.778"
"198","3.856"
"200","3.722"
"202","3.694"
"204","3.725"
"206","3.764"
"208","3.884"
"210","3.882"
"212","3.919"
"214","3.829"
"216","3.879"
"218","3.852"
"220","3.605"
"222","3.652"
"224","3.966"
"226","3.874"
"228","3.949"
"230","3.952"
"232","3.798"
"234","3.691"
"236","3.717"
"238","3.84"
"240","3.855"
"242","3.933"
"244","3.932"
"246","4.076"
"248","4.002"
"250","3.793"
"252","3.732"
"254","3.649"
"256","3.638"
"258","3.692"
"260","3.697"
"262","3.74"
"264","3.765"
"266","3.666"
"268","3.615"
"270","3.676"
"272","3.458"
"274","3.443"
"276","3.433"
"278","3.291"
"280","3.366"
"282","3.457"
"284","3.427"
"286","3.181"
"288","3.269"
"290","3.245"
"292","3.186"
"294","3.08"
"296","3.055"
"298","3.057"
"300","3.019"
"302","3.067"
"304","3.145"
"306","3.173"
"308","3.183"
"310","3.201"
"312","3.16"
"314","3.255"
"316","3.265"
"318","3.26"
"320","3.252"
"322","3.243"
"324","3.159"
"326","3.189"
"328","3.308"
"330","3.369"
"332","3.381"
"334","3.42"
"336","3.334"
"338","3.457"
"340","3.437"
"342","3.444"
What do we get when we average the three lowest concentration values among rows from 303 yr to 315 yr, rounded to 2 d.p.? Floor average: 3.16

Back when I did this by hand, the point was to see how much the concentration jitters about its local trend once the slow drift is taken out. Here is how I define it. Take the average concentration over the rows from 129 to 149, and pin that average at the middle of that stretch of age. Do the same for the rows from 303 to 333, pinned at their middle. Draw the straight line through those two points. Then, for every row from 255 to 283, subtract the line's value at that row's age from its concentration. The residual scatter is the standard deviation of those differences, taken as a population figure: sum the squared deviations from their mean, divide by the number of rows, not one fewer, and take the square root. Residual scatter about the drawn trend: 0.121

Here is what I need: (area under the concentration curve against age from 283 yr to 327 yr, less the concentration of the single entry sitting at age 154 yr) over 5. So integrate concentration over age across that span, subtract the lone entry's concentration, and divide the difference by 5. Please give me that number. 27.2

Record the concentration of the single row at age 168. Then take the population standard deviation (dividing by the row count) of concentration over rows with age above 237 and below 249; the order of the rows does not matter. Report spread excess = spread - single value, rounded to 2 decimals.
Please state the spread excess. -3.87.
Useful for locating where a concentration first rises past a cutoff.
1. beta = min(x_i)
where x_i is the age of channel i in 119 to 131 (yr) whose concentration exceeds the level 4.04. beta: 120 yr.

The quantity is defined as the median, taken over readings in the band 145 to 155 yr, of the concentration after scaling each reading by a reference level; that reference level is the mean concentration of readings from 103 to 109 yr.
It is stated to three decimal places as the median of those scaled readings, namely 0.975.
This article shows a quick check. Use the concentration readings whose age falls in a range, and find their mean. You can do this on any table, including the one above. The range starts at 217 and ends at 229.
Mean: 3.8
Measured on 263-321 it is 3.3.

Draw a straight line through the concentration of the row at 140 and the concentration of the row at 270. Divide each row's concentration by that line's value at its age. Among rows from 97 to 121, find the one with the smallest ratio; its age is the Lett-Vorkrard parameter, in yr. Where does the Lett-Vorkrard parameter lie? 114 yr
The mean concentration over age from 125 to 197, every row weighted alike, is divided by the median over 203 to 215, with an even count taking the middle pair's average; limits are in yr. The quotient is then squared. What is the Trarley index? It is 1.10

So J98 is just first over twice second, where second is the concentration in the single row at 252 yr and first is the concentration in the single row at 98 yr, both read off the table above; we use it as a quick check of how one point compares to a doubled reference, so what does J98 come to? 0.593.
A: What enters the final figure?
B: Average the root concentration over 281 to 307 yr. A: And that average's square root 1.335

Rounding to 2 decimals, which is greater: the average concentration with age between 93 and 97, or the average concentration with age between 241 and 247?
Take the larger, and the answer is 4.43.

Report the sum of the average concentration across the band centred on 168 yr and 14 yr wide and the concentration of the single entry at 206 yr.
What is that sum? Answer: 7.79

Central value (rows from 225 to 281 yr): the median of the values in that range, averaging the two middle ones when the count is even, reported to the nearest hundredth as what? 3.72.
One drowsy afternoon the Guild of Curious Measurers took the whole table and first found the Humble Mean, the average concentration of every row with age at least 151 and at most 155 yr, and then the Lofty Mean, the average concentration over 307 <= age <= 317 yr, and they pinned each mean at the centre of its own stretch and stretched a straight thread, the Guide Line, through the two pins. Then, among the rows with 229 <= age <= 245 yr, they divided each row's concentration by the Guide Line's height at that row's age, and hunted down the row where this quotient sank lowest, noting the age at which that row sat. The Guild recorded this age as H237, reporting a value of 234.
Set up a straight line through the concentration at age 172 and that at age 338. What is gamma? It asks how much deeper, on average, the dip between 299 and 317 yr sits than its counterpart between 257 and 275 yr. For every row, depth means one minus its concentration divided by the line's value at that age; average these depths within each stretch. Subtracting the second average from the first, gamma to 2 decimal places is 0.10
